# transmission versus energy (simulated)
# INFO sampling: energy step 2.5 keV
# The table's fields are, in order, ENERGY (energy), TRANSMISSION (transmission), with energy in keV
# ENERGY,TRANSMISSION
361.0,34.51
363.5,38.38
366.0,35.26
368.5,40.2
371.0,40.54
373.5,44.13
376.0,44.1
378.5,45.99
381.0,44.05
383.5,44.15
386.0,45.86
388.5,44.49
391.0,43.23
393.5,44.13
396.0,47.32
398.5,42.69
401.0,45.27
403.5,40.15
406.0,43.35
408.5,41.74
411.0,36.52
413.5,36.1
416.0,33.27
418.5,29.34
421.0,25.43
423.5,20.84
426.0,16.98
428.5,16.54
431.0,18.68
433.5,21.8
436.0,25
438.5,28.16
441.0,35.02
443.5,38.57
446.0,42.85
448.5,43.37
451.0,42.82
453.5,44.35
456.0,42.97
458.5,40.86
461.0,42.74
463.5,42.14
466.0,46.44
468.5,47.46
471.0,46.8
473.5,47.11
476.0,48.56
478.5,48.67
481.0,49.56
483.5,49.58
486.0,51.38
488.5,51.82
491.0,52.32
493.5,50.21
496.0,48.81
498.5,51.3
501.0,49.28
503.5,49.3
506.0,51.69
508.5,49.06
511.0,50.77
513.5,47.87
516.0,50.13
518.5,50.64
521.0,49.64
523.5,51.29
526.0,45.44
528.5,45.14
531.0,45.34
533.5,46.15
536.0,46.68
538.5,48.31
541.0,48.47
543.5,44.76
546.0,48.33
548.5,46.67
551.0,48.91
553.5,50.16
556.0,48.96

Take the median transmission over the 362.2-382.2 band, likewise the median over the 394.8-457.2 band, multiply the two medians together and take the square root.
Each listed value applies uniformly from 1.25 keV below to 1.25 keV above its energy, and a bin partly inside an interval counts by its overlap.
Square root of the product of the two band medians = 39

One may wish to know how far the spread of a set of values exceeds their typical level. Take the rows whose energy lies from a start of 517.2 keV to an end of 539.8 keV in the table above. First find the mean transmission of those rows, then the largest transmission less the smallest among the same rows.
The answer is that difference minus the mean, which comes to -41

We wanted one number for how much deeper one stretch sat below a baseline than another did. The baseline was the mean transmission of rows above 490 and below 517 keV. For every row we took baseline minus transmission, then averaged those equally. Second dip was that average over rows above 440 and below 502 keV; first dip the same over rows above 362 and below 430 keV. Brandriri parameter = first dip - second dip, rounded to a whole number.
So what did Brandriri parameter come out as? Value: 8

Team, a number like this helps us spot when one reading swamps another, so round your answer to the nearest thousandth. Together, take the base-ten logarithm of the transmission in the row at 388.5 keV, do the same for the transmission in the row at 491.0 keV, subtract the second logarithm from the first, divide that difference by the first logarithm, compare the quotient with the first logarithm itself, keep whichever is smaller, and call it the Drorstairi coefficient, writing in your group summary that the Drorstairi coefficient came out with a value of -0.043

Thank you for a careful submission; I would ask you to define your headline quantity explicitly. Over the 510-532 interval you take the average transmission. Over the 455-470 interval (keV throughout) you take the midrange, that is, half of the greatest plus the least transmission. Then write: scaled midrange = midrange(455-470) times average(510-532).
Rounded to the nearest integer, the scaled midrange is 2141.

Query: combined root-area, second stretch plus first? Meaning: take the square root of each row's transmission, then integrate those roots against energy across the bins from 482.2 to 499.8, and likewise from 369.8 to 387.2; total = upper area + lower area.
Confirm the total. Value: 241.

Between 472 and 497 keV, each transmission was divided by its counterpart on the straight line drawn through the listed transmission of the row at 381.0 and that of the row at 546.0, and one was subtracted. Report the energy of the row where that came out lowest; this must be 473.5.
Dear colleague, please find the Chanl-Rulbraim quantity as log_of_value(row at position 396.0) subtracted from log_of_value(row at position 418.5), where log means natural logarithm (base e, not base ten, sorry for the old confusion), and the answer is -0.5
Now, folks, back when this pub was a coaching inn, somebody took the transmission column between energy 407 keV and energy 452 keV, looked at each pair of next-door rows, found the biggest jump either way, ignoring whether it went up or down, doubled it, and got 14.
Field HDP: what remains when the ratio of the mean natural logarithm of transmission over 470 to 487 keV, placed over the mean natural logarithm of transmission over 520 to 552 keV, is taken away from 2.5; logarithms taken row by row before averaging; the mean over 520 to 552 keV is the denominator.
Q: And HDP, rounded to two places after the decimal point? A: 1.49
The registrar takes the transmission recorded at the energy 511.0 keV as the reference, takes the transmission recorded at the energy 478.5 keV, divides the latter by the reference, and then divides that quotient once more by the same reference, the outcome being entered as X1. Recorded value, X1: 0.0189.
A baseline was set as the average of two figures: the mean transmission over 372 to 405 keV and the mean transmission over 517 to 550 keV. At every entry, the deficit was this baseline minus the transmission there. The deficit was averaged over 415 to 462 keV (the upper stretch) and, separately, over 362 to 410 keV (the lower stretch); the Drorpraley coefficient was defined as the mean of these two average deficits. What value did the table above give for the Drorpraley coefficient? 8.4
